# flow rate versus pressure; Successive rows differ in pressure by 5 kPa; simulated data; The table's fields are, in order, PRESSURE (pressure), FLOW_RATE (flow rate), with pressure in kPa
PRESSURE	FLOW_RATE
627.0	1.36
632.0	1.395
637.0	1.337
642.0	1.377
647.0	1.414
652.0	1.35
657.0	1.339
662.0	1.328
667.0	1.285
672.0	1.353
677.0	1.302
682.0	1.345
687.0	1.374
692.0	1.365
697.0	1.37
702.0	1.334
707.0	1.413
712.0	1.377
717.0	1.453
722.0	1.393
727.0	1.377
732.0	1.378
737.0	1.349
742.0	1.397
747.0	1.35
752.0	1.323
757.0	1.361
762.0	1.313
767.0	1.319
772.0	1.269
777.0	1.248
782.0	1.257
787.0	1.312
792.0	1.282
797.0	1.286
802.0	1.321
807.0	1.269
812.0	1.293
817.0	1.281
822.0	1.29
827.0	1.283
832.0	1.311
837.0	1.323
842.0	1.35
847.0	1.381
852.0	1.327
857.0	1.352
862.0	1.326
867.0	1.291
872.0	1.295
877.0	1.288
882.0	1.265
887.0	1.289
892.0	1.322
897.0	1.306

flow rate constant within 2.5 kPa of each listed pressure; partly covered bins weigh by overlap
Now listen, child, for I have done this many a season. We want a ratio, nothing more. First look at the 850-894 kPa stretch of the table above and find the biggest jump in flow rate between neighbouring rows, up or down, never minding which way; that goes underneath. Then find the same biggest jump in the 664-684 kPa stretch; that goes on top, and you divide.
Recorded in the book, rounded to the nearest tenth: 1.9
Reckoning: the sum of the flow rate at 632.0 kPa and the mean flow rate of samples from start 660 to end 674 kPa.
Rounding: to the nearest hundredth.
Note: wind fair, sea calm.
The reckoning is 2.72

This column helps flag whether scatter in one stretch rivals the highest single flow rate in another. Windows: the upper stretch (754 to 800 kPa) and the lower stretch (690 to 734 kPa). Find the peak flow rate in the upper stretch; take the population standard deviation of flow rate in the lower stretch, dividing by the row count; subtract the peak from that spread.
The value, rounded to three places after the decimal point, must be -1.330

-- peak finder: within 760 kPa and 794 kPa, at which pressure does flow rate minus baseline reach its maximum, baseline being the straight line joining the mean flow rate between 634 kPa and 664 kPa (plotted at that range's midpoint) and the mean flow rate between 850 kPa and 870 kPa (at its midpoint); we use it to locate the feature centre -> 767.0 kPa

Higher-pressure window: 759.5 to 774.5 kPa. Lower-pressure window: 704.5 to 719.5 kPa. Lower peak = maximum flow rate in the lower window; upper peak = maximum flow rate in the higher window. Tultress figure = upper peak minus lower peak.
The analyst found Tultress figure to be -0.13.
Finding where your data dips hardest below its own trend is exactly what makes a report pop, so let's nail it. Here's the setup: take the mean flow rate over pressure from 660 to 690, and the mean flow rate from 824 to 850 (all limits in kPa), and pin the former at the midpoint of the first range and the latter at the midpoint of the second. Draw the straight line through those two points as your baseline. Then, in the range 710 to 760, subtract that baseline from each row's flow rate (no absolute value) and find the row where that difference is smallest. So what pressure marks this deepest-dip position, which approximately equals 752.0 kPa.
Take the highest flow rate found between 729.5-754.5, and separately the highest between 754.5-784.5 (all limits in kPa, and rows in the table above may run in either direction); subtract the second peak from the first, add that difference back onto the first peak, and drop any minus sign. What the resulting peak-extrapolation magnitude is 1.43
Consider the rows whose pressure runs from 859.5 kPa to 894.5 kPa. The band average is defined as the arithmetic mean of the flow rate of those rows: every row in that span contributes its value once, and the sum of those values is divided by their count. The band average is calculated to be 1.30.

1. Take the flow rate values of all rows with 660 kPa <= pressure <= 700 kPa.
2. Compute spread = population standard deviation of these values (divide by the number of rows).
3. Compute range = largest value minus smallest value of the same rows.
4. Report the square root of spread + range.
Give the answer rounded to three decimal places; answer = 0.346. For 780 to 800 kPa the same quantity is 0.273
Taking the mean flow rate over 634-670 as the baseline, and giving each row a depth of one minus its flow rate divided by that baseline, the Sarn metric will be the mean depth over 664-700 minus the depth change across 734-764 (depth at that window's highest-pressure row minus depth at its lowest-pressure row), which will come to -0.02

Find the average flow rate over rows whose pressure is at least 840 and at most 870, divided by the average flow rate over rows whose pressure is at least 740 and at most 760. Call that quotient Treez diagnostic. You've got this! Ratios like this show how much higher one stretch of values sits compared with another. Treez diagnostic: 0.99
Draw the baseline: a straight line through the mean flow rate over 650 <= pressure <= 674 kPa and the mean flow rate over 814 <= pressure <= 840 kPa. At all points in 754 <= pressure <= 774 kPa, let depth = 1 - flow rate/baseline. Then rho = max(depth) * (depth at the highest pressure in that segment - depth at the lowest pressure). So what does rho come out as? 0.0021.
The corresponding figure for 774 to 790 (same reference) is -0.0023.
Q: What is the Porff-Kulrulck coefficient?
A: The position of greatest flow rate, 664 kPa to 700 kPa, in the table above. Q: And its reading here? 687.0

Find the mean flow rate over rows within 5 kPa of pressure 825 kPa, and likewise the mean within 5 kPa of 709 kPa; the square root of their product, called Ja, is 1.34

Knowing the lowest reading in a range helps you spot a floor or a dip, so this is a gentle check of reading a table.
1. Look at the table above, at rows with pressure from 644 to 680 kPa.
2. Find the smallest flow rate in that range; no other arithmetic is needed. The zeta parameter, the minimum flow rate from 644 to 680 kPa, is 1.285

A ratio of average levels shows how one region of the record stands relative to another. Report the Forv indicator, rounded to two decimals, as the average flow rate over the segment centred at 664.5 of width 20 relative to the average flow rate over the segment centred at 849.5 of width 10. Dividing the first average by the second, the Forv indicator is 0.98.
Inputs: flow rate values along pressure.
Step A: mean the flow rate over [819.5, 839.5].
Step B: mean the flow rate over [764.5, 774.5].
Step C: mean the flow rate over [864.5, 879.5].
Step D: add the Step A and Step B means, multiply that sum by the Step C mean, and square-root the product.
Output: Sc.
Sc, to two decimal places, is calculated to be 1.83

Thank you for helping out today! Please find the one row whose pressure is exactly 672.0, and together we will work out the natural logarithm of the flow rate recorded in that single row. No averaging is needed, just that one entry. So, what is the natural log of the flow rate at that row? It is 0.302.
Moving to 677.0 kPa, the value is 0.264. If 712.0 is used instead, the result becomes 0.320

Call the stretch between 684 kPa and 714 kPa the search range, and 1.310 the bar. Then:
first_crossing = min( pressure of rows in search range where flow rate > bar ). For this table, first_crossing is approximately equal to 687.0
